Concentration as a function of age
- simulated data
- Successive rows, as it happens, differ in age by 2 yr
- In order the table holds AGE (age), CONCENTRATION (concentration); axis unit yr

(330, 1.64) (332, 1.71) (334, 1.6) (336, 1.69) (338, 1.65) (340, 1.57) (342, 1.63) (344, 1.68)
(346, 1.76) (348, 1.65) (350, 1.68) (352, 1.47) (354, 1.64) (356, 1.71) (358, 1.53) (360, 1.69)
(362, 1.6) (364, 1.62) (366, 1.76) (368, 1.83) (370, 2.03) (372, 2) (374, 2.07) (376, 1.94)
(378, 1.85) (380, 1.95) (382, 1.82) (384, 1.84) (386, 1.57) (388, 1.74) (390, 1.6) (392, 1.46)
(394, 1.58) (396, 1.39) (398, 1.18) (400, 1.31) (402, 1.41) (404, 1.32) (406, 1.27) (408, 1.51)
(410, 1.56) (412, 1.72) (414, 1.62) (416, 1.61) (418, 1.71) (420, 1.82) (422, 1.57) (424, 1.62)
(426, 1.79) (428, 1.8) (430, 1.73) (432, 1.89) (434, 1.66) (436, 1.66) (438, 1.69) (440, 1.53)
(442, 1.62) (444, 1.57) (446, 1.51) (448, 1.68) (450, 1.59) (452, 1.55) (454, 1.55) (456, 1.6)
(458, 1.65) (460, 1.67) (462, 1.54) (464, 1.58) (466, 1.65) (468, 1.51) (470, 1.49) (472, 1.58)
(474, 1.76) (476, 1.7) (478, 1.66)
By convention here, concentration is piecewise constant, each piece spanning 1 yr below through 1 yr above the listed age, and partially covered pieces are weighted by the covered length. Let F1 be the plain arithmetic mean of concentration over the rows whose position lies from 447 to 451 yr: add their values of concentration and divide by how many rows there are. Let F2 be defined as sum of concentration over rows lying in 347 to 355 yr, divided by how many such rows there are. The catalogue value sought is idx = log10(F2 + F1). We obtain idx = 0.511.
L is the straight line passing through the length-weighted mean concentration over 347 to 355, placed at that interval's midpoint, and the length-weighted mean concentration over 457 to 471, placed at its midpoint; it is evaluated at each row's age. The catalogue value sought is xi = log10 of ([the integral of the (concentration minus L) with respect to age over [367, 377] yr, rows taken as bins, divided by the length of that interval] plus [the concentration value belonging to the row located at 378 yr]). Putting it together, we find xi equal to 0.346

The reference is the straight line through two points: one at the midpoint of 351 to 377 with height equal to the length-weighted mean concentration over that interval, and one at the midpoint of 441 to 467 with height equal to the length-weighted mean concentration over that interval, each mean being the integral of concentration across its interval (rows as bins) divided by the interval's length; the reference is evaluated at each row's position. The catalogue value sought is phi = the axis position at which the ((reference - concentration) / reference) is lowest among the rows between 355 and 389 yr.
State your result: 374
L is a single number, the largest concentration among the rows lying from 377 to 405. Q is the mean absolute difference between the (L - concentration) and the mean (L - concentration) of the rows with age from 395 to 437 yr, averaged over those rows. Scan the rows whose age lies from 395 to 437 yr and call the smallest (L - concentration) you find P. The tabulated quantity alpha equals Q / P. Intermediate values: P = 0.06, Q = 0.16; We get 3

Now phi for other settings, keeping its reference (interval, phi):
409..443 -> 432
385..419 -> 418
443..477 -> 474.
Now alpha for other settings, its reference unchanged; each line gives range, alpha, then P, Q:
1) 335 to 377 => -1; -0.12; 0.13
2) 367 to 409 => -2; -0.12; 0.24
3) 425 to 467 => 1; 0.06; 0.08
